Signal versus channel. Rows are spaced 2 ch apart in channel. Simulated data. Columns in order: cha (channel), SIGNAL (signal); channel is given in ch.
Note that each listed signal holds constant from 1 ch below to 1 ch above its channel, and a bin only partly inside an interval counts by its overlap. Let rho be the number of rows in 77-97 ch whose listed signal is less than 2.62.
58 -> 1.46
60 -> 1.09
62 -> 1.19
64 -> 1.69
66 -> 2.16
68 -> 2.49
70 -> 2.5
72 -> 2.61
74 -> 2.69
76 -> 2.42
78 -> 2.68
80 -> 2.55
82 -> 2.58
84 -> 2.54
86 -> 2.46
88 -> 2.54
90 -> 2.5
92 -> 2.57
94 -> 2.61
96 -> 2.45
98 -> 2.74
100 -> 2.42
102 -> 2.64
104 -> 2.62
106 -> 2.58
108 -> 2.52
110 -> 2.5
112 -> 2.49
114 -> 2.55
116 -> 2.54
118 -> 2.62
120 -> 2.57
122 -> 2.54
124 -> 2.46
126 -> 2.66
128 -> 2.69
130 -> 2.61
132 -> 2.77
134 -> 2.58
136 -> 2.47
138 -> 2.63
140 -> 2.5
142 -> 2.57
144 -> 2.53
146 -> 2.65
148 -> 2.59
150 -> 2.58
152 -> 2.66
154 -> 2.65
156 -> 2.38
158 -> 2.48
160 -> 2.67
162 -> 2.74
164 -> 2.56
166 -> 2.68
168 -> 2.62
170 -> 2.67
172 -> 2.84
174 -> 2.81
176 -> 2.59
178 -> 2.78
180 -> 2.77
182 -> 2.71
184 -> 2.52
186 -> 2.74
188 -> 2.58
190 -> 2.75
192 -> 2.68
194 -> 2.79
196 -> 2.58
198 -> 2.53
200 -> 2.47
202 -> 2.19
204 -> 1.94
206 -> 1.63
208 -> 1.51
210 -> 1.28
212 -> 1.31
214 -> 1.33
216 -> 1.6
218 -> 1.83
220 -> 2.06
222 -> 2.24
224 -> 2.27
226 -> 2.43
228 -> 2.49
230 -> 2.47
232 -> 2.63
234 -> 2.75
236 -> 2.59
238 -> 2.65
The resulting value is 9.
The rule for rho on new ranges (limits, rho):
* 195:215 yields 10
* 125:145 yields 6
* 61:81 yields 8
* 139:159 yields 7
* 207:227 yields 10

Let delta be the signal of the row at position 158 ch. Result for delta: 2.48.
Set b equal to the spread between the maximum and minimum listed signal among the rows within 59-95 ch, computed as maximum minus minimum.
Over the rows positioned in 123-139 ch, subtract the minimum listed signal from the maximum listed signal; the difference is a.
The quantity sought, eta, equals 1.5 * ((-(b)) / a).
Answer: -7.7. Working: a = 0.31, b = 1.6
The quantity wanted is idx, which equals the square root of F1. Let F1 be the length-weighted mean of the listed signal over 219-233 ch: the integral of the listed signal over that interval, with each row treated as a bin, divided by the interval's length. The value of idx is 1.54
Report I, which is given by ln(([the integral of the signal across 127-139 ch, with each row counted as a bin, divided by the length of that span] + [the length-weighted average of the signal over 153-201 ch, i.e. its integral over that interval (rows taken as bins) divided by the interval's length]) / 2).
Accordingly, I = 0.97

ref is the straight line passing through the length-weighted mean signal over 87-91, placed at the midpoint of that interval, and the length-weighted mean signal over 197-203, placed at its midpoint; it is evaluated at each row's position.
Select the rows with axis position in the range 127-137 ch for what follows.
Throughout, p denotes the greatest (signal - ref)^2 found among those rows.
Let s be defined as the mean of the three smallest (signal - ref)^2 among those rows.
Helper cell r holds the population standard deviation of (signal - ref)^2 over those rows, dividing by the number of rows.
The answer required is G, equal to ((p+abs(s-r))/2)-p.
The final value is -0.034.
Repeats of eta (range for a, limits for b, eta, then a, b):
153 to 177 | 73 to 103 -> -1.0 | 0.46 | 0.3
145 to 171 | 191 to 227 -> -6.3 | 0.36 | 1.5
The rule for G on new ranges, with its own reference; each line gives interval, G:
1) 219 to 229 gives -0.037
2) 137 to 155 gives -0.018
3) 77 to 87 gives -0.007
